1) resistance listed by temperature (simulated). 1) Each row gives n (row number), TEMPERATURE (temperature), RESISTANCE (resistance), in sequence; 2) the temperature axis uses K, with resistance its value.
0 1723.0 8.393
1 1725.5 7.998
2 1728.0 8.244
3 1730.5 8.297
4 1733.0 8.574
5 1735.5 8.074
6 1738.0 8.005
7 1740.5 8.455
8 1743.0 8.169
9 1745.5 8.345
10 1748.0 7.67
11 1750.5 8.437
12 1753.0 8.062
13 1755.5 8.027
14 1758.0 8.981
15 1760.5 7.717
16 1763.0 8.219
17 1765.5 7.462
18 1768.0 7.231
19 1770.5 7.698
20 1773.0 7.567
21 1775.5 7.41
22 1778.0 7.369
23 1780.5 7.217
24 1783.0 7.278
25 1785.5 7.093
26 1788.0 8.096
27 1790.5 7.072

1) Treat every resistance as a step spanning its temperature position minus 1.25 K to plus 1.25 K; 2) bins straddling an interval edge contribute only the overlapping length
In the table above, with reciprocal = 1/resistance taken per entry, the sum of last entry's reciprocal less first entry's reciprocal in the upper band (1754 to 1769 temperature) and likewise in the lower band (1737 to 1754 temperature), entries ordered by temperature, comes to 0.013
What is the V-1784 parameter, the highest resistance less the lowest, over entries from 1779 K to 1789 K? 1.0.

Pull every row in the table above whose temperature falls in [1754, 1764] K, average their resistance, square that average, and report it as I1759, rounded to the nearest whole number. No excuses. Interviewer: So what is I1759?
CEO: 68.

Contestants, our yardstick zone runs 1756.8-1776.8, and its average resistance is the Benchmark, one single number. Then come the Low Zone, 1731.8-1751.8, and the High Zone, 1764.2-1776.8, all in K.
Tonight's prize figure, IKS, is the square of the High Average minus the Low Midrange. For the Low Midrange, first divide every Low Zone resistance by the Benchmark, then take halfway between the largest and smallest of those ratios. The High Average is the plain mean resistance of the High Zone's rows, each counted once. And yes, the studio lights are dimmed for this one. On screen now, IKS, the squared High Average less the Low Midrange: 54.8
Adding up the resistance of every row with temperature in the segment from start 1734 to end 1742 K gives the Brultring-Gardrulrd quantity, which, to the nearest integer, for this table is 25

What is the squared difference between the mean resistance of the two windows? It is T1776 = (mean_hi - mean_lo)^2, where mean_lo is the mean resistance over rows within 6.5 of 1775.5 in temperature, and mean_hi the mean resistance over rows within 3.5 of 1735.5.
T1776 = 0.59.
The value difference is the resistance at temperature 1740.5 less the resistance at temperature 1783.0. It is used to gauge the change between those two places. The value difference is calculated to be 1.2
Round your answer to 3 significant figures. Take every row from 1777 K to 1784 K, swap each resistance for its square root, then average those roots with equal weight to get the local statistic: 2.70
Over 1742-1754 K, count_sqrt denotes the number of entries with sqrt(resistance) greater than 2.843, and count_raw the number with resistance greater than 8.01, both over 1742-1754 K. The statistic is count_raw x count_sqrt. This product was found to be 12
